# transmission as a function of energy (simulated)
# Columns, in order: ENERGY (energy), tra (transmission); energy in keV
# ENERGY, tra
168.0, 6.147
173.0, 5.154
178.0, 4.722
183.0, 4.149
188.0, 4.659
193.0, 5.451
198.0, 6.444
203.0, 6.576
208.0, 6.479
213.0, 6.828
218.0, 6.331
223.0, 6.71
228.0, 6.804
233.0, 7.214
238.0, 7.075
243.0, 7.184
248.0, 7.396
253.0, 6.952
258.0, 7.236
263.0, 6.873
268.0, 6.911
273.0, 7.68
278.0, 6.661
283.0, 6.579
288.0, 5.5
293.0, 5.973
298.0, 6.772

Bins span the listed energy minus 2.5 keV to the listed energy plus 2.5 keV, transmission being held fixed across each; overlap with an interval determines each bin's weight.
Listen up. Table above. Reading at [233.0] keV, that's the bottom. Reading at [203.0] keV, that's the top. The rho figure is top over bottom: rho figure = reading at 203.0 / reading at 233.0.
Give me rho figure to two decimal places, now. 0.91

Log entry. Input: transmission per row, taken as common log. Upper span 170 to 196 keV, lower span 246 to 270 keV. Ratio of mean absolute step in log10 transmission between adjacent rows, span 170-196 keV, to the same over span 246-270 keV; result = 3.1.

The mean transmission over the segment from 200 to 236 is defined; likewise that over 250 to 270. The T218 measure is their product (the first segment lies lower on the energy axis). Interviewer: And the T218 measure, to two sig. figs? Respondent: 47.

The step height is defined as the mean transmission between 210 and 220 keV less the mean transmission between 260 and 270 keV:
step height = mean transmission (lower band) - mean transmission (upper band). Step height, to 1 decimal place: -0.3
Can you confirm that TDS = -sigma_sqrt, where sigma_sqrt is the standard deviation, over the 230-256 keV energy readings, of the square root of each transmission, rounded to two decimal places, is -0.03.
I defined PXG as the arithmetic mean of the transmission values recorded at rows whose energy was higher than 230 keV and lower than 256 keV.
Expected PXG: 7.16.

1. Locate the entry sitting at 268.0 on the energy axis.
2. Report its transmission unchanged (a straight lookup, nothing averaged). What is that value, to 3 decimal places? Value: 6.911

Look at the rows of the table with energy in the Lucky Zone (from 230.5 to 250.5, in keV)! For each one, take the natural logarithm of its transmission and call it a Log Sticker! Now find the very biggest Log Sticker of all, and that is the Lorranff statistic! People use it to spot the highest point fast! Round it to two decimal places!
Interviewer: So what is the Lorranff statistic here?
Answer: 2.00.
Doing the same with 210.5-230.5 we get 1.92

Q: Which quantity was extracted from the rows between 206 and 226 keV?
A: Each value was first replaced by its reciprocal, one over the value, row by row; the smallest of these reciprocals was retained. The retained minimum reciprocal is 0.146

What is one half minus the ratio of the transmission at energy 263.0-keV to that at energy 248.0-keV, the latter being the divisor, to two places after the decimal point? -0.43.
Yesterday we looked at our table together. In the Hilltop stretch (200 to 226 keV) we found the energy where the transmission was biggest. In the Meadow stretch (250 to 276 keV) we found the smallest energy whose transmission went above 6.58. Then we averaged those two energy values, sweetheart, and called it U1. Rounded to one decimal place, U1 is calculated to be 233.0 keV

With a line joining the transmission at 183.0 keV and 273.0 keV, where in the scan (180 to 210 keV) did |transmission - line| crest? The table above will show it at 198.0 keV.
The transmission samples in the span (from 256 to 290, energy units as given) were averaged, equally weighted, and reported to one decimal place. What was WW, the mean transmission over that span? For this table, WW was 6.8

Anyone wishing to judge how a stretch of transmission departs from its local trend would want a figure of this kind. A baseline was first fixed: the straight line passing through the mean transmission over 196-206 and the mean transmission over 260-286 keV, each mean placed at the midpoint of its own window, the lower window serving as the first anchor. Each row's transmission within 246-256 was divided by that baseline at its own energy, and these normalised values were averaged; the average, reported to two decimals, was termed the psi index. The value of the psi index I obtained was 1.05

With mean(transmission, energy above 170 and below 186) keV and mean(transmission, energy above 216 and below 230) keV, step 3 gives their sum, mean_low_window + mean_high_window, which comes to 11.3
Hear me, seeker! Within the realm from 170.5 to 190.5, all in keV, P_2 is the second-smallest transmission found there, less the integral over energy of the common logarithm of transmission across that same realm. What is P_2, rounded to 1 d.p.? -8.7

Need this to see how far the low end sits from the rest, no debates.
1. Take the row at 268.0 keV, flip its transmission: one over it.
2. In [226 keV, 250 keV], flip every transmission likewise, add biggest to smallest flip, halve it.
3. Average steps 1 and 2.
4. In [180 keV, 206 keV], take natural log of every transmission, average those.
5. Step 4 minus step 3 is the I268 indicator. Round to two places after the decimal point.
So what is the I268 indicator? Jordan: 1.54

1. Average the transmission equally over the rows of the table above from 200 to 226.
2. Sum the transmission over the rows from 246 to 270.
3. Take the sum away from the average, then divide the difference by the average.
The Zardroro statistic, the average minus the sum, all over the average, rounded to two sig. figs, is -4.4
